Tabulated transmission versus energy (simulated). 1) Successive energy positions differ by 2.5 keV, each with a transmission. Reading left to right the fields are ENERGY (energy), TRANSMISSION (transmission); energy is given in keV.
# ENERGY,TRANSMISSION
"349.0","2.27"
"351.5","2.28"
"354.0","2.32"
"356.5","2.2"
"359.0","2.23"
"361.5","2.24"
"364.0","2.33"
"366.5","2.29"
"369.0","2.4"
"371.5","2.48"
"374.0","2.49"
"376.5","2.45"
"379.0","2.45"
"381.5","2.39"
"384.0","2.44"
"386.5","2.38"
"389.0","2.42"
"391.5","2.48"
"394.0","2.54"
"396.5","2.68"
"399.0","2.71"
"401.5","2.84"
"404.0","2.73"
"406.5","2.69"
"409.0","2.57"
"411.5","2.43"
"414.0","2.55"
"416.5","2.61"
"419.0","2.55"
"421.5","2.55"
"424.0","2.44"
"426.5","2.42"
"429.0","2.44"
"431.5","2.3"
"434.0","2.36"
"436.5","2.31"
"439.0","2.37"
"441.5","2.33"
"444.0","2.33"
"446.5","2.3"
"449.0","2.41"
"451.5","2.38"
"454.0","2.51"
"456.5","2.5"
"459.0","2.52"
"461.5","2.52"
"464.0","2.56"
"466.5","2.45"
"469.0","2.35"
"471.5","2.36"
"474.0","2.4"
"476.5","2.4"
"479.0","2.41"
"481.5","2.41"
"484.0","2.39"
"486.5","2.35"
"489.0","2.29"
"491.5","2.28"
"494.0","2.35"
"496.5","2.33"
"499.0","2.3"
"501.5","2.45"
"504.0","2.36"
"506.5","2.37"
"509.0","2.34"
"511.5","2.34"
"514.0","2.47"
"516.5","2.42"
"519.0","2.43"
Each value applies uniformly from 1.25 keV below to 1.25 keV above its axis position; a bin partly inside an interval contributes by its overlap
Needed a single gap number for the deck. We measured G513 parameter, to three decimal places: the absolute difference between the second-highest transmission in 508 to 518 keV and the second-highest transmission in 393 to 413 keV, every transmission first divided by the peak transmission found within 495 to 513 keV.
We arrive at 0.127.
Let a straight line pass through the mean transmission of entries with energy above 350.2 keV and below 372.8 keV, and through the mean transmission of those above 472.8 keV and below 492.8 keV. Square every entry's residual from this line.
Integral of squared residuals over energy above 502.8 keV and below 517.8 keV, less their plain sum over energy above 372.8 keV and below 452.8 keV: -1.29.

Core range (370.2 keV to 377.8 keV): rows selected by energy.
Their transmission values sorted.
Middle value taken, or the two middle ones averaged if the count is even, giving 2.48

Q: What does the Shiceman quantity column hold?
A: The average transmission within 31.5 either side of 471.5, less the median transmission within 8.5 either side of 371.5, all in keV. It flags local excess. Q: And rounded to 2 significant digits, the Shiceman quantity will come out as -0.055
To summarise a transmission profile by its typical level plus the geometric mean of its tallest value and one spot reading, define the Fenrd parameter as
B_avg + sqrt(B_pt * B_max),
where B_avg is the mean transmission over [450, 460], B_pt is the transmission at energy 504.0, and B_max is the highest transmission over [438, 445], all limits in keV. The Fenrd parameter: 4.84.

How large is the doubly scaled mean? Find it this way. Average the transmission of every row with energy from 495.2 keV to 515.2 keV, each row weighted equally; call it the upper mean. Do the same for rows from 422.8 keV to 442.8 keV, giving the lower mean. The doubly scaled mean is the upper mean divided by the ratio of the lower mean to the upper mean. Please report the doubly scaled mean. 2.37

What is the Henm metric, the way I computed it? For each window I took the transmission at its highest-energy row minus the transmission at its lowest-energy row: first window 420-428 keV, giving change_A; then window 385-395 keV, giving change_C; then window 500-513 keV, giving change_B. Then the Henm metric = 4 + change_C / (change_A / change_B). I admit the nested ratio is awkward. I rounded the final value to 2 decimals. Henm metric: 4.14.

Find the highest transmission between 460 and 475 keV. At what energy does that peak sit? 464.0 keV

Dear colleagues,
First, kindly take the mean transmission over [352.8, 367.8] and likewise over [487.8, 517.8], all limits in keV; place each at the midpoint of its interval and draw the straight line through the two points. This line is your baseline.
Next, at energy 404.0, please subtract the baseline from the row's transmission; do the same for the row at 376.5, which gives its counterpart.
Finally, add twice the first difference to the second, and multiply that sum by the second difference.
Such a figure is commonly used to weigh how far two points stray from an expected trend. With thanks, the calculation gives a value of 0.18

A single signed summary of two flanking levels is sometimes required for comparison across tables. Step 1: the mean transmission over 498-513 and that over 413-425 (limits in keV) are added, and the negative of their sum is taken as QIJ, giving -4.90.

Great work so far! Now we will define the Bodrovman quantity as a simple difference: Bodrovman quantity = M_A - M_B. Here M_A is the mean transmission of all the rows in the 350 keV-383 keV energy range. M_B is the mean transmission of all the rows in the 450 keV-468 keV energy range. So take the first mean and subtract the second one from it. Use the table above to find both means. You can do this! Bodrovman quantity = -0.14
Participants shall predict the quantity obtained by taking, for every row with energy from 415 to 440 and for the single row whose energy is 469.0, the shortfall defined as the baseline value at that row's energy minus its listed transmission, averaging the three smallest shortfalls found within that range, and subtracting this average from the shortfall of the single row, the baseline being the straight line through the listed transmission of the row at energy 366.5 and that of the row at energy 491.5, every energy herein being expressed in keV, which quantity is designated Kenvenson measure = 0.22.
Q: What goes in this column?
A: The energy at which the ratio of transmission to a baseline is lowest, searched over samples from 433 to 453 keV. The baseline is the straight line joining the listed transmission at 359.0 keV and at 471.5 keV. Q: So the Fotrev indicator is 446.5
